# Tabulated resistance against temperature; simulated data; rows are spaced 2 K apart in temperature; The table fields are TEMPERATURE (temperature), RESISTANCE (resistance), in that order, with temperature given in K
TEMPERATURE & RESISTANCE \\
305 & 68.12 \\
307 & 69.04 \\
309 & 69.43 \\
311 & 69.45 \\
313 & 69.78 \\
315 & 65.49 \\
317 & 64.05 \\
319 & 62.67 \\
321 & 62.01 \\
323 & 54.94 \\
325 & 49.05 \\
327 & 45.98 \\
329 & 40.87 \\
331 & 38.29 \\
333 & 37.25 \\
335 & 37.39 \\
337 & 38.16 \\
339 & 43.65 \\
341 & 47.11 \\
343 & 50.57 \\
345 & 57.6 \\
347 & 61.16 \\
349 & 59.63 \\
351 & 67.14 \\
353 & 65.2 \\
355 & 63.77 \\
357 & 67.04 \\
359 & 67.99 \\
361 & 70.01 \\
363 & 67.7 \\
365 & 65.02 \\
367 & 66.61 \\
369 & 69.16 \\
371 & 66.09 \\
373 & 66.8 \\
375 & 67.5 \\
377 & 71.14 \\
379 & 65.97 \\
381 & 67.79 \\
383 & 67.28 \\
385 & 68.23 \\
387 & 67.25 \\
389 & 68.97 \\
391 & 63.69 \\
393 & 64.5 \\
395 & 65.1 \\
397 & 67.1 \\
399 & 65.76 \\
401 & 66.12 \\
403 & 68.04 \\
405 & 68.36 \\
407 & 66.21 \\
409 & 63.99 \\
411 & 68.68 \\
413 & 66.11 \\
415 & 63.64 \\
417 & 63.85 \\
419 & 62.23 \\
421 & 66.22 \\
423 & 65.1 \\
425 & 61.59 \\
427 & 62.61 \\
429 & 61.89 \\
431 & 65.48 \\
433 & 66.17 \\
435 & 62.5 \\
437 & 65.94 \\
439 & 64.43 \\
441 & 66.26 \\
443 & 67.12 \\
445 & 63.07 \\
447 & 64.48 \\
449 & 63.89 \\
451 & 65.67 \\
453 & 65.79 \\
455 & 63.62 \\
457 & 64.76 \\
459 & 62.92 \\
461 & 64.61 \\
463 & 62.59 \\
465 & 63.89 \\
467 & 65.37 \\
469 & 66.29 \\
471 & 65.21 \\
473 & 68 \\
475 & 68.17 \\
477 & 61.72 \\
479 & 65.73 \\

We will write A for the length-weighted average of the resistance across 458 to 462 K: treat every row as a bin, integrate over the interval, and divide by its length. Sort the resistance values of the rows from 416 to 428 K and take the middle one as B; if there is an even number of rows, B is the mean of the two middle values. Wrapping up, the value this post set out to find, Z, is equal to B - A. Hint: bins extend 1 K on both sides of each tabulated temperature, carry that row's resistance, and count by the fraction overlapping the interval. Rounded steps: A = 63.8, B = 63.2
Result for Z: -0.5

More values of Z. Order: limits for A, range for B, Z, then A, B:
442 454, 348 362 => 2.0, 65.0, 67.0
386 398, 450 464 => -1.5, 66.1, 64.6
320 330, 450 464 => 14.0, 50.6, 64.6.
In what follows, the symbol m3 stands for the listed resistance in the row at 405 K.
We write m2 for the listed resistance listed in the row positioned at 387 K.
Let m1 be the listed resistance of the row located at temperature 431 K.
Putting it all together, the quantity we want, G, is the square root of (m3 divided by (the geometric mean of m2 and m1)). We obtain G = 1.01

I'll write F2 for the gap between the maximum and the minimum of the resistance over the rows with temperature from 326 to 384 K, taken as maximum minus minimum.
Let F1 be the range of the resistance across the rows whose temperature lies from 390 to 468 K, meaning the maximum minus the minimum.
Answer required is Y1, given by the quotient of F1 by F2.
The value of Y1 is 0.2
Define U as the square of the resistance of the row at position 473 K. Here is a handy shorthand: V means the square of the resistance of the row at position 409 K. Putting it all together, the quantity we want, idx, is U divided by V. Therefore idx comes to 1.13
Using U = 4624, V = 4095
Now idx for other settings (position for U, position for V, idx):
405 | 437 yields 1.07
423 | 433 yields 0.97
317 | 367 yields 0.92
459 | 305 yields 0.85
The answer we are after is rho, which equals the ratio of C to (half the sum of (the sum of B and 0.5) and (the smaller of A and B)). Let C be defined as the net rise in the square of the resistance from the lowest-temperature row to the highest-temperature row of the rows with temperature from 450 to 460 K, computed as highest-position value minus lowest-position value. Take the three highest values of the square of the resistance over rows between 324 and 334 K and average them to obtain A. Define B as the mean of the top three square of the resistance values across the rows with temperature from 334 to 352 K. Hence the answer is -0.12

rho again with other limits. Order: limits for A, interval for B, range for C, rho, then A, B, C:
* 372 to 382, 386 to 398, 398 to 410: -0.05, 4738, 4594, -230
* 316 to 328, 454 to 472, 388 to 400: -0.10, 3958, 4307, -432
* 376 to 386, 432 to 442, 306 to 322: -0.21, 4771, 4372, -921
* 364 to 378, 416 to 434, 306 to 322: -0.21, 4800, 4350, -921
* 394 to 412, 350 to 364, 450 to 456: -0.06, 4673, 4702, -265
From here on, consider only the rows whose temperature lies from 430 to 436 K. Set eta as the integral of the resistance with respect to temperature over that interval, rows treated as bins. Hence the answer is 388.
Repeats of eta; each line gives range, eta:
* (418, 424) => 387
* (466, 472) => 394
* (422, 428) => 379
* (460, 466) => 382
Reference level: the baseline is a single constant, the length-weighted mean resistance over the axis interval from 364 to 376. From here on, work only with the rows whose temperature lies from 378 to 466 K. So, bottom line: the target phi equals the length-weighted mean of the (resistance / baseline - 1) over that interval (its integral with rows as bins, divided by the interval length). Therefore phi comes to -0.02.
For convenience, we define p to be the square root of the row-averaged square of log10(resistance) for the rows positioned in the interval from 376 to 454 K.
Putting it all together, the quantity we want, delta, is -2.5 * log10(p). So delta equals -0.6482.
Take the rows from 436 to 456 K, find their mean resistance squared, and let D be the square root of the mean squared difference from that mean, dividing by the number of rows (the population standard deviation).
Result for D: 162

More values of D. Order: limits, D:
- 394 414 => 189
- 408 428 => 266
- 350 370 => 243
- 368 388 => 199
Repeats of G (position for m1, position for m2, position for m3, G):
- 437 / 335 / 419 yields 1.12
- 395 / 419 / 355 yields 1.00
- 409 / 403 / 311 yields 1.03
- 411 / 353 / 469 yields 1.00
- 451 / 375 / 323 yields 0.91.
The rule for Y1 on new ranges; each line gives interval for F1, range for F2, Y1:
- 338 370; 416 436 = 5.7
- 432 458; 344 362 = 0.4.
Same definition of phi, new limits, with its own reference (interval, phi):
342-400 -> -0.02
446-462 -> -0.04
